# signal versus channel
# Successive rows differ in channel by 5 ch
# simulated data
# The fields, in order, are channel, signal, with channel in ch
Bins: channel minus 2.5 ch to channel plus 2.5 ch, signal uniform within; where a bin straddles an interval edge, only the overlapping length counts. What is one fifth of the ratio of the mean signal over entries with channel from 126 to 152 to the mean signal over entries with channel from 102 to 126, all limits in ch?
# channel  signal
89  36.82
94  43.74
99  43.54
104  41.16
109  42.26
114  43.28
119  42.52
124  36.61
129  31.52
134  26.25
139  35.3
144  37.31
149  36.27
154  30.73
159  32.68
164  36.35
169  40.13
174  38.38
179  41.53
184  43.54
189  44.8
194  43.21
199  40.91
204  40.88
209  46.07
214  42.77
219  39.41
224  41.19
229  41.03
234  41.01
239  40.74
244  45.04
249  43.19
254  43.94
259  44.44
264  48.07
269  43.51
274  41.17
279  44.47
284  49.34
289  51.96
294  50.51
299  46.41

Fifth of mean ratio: 0.16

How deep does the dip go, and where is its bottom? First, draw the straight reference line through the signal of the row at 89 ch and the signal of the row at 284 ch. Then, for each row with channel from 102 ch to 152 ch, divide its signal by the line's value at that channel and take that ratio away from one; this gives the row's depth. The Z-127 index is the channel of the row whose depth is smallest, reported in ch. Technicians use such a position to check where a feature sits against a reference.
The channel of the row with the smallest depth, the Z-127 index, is 114 ch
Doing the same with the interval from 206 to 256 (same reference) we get 209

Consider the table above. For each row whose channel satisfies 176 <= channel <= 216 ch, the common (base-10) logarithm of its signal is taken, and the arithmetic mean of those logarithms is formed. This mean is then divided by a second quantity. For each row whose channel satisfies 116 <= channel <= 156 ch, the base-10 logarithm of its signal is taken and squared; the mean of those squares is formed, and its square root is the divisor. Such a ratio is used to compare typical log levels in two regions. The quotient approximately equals 1.06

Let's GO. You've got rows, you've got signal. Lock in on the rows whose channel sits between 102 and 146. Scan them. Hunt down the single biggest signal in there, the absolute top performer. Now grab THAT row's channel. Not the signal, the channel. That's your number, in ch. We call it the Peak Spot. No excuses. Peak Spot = 114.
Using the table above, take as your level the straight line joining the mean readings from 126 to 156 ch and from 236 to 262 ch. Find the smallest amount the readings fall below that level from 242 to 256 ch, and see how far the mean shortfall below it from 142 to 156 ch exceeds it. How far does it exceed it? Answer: 1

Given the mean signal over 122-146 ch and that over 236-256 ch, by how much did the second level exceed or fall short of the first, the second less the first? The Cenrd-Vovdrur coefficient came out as 10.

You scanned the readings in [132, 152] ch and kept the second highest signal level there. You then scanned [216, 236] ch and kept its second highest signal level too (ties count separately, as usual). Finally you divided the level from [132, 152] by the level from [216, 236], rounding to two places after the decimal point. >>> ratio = 0.88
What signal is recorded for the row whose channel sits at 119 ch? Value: 42.52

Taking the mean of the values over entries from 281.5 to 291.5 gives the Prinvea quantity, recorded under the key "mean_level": 51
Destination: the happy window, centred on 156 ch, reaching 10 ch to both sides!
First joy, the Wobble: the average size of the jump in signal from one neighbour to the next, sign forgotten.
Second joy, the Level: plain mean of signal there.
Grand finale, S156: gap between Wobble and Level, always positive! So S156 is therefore 30.3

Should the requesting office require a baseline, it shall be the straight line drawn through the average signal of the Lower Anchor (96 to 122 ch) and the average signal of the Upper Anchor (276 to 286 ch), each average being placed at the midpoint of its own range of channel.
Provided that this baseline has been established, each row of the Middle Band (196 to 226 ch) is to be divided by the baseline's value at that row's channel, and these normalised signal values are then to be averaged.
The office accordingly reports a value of 0.93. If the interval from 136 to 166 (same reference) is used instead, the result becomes 0.80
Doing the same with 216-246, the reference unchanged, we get 0.91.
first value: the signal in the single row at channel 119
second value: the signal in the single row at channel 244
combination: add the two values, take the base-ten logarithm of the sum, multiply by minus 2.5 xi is -4.86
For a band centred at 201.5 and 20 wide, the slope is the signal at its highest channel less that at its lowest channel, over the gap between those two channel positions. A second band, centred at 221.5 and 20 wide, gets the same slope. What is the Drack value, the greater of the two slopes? 0.19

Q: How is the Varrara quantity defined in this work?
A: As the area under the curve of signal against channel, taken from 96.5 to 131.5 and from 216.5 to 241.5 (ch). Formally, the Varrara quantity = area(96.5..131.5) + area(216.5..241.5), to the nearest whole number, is 2421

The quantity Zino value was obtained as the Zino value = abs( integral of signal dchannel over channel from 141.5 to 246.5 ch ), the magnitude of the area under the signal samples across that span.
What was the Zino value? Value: 4220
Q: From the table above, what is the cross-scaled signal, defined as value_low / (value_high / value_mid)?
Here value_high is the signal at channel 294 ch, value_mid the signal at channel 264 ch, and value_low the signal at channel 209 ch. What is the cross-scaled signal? 44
